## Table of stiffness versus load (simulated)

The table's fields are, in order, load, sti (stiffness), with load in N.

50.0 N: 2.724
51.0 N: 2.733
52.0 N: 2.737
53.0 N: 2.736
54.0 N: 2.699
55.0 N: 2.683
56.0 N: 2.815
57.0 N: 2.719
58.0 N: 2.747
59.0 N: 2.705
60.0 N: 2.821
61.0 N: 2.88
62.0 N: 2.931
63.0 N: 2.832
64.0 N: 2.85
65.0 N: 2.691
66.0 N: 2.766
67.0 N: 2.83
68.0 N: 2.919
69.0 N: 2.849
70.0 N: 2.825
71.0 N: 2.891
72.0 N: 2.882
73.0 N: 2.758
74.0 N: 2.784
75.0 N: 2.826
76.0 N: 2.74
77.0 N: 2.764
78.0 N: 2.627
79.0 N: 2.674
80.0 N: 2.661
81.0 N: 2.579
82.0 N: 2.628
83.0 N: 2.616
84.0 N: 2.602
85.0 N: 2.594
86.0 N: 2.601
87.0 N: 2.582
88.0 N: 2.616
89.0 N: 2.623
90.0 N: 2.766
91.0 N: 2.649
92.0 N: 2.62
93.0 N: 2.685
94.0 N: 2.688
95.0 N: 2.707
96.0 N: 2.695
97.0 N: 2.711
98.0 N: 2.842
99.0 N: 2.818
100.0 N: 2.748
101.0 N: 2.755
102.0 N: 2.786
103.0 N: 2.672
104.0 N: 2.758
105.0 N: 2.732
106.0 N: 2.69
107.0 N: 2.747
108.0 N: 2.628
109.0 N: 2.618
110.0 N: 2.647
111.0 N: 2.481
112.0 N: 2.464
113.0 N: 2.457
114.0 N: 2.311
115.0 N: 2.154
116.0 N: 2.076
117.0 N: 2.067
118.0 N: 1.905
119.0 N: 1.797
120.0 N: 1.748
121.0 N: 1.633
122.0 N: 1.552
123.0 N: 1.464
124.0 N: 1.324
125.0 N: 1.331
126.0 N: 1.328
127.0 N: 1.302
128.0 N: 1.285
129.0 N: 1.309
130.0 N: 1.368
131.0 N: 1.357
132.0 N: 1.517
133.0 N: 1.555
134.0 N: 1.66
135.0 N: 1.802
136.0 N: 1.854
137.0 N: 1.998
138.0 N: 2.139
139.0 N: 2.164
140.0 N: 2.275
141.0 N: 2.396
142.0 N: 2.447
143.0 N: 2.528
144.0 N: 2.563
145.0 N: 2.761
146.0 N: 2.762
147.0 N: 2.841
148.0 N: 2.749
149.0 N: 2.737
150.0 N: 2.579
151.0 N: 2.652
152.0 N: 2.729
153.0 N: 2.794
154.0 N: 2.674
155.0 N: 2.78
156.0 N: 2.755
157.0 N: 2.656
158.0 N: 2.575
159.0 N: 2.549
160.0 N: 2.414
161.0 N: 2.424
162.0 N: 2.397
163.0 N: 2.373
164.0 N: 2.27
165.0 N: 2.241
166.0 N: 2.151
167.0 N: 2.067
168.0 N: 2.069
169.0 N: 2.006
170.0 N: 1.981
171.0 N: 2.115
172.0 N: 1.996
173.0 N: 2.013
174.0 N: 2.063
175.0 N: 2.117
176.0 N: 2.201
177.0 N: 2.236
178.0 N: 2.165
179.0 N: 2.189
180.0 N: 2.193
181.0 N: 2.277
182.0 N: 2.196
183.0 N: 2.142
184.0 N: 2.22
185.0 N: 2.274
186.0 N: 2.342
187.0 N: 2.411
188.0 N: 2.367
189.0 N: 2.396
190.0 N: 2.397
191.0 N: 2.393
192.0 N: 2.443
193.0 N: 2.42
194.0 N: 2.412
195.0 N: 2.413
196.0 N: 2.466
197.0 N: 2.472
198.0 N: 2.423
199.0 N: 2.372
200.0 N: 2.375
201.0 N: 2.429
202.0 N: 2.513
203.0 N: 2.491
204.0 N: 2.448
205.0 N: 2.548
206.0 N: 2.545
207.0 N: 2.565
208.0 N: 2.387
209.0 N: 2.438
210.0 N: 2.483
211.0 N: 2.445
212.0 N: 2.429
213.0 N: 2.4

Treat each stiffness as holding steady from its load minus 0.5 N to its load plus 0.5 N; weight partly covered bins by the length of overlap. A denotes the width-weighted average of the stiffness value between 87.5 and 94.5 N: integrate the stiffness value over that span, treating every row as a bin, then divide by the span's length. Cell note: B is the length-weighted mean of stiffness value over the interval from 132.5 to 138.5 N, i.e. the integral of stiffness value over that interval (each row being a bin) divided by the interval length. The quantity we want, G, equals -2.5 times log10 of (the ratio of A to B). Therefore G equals -0.4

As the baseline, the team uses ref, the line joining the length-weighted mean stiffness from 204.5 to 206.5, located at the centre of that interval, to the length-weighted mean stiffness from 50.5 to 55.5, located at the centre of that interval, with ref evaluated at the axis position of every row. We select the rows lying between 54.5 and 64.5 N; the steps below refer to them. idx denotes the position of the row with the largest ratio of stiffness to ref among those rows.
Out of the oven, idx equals 62.0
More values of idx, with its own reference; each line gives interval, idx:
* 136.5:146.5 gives 146.0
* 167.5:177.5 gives 177.0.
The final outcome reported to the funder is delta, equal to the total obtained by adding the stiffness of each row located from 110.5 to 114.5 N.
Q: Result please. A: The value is 9.7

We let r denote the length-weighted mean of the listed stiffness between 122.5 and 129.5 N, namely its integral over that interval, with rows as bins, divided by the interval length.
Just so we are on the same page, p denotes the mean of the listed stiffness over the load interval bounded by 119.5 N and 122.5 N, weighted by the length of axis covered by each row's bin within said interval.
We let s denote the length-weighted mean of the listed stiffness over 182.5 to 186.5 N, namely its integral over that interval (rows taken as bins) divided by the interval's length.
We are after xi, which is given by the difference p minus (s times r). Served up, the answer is -1.4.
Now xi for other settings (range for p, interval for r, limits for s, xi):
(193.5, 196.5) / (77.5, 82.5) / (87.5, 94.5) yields -4.6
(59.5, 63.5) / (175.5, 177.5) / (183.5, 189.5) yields -2.3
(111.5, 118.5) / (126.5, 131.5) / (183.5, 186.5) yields -0.8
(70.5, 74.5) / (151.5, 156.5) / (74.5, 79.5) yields -4.7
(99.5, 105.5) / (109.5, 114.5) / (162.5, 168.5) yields -2.7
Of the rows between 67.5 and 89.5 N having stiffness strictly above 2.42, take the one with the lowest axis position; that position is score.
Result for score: 68.0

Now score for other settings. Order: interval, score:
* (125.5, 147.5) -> 142.0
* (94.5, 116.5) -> 95.0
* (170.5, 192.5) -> 192.0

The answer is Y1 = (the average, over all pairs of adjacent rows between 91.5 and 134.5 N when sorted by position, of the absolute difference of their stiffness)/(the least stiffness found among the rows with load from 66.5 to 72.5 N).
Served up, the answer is 0.022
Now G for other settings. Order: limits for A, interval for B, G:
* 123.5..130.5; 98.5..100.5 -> 0.8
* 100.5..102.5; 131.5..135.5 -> -0.6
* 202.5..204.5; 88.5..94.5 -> 0.1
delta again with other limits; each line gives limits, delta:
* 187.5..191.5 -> 9.6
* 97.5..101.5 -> 11.2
